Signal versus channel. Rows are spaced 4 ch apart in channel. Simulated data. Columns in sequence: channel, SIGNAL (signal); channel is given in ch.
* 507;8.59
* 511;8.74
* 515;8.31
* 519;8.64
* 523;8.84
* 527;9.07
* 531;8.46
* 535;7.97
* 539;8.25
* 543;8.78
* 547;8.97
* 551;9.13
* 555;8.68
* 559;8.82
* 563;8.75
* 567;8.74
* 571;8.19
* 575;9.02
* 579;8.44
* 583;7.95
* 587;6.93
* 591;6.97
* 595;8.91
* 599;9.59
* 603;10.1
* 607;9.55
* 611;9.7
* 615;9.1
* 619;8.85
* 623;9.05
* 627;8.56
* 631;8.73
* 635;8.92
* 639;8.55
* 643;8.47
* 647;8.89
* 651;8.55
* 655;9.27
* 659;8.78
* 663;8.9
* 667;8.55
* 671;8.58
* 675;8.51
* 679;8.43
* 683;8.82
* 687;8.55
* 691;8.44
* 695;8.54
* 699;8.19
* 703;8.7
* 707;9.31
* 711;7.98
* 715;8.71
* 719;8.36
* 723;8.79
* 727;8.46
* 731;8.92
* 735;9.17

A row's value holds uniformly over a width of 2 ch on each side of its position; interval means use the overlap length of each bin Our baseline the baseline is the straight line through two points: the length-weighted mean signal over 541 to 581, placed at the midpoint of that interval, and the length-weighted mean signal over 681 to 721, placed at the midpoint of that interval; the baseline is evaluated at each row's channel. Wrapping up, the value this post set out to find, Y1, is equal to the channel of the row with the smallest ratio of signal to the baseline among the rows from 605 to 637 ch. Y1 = 627 ch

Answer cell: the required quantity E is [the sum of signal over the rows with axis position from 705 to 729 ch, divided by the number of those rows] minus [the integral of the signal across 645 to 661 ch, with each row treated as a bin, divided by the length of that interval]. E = -0.27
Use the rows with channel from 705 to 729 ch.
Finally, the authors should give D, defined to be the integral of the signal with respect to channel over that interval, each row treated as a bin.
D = 206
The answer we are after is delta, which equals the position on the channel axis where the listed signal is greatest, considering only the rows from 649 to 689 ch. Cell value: 655 ch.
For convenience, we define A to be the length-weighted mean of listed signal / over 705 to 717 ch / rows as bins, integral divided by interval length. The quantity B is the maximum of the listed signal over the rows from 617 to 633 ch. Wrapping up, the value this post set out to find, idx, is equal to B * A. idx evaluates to 78.4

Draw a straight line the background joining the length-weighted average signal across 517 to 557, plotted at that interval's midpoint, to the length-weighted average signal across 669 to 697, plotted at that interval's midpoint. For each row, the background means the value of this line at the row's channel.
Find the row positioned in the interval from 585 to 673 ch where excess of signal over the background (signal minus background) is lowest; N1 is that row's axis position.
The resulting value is 587 ch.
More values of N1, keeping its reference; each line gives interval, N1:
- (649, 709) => 699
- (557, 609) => 587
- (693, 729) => 711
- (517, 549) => 535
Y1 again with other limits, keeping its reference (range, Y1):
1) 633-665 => 643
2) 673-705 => 699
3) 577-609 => 587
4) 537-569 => 539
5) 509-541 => 535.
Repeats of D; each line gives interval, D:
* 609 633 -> 216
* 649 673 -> 211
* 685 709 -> 207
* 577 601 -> 195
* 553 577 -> 209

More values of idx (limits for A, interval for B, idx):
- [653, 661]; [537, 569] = 82.4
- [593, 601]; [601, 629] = 93.4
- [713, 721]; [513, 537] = 77.4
